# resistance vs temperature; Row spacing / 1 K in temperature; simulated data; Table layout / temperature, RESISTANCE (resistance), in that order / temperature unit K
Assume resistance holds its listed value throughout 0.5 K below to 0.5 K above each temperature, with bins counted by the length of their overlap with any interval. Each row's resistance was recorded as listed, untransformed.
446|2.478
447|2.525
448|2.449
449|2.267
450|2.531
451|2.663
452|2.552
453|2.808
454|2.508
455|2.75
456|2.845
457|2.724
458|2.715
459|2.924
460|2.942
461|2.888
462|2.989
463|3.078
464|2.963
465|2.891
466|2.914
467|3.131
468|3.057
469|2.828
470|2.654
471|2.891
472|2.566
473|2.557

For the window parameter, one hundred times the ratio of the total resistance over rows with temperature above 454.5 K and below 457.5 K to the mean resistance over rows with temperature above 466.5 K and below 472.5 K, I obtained 291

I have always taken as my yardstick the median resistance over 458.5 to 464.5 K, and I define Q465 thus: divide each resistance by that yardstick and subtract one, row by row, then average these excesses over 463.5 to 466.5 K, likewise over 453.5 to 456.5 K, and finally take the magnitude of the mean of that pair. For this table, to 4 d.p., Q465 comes 0.0476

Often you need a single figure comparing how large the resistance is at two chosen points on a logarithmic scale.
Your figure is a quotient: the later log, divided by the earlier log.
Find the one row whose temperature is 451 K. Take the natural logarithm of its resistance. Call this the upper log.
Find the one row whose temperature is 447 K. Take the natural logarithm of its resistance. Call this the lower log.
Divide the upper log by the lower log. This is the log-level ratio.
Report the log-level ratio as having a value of 1.06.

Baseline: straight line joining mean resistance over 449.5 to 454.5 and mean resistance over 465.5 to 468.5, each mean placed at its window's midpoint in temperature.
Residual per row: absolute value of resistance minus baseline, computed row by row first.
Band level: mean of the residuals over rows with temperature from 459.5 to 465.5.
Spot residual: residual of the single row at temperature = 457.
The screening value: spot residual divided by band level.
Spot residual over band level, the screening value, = 0.4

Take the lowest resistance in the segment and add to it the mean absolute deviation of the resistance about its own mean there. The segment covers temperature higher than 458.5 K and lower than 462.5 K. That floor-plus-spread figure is 2.92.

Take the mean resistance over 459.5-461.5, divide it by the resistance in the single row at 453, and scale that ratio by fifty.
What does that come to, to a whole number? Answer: 52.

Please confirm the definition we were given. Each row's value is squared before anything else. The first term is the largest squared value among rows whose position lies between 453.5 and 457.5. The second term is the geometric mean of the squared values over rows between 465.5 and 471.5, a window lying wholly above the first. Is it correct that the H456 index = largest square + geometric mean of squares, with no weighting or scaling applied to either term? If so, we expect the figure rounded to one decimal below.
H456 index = 16.6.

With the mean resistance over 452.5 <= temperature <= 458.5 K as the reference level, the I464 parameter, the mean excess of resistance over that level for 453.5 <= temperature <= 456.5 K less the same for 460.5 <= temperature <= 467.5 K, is -0.28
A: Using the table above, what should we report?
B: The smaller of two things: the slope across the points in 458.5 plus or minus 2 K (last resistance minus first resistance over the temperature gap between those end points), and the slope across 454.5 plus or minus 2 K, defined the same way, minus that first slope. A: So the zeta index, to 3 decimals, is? -0.060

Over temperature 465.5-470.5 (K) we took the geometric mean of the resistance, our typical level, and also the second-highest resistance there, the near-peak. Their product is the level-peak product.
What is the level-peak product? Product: 8.9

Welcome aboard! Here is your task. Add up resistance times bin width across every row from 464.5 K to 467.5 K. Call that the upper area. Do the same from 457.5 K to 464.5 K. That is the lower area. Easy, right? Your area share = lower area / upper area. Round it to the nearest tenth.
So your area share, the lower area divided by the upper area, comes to 2.3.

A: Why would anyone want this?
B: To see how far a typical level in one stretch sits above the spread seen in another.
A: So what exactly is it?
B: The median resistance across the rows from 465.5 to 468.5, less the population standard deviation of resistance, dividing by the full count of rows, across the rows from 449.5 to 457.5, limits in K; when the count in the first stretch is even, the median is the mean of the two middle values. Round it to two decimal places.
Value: 2.94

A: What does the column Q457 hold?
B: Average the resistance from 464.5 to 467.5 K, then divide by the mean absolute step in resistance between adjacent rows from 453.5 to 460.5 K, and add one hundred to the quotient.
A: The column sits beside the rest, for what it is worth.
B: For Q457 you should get 126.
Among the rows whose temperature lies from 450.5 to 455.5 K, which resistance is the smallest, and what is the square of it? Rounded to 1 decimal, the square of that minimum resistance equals 6.3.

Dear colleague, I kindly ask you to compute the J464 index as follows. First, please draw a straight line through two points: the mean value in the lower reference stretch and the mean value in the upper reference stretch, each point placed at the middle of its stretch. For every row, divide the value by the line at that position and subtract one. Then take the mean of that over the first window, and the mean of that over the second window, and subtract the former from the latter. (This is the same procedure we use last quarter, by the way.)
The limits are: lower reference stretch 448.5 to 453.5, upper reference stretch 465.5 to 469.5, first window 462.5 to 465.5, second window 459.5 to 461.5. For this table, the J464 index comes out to 0.010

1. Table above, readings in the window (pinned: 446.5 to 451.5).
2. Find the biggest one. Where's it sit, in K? 451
